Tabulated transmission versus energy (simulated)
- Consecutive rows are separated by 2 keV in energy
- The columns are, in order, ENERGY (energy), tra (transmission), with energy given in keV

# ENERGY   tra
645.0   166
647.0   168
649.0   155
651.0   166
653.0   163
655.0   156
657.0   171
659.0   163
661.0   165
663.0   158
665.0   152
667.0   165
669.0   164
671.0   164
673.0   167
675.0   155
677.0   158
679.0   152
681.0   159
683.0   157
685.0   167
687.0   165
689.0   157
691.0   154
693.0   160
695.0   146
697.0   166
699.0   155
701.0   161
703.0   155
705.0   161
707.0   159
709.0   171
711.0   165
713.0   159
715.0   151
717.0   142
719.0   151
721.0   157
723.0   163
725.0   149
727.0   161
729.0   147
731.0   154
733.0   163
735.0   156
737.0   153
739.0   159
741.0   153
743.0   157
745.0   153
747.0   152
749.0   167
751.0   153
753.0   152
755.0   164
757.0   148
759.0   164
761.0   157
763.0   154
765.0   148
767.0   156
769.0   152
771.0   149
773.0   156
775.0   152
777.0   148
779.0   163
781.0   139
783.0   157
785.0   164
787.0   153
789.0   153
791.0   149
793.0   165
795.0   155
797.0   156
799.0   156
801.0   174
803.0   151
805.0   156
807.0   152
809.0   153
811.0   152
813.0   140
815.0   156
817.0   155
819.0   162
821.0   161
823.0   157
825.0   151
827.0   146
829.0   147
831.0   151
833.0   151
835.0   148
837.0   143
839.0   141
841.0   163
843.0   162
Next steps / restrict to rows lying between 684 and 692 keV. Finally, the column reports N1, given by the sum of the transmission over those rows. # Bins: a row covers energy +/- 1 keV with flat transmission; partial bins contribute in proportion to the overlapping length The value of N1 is 643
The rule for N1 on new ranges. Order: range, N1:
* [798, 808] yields 789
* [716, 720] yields 293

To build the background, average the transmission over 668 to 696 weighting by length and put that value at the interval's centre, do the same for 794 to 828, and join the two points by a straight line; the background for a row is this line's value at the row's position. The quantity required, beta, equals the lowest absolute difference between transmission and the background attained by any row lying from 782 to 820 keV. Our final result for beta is 0.31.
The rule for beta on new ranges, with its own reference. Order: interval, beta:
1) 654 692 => 0.04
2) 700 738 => 0.71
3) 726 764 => 0.02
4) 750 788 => 0.07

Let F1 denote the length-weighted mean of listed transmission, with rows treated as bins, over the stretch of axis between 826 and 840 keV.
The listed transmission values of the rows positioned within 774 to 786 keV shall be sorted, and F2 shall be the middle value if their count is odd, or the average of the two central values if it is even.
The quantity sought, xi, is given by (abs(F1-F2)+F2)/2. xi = 81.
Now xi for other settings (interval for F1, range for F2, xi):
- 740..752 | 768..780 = 78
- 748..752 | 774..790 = 80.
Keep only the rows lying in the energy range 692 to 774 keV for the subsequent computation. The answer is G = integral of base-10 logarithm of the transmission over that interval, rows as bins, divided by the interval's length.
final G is 2.19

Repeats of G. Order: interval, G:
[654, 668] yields 2.21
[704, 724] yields 2.20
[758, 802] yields 2.19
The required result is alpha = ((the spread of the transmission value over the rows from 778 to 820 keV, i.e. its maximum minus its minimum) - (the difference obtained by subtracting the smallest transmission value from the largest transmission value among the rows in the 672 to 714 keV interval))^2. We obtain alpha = 100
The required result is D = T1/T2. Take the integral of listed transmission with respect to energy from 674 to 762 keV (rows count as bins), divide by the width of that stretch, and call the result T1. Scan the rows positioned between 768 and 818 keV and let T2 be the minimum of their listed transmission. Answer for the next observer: 1.13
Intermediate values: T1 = 157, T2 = 139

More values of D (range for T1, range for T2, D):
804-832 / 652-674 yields 1.01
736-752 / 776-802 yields 1.12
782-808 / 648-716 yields 1.08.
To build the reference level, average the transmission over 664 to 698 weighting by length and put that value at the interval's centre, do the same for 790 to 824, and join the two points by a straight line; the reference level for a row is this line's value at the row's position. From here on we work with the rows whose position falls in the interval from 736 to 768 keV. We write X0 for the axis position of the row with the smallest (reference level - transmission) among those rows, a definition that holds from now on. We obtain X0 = 749.0 keV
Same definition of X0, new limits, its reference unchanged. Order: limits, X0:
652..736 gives 709.0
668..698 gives 685.0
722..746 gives 733.0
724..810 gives 801.0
